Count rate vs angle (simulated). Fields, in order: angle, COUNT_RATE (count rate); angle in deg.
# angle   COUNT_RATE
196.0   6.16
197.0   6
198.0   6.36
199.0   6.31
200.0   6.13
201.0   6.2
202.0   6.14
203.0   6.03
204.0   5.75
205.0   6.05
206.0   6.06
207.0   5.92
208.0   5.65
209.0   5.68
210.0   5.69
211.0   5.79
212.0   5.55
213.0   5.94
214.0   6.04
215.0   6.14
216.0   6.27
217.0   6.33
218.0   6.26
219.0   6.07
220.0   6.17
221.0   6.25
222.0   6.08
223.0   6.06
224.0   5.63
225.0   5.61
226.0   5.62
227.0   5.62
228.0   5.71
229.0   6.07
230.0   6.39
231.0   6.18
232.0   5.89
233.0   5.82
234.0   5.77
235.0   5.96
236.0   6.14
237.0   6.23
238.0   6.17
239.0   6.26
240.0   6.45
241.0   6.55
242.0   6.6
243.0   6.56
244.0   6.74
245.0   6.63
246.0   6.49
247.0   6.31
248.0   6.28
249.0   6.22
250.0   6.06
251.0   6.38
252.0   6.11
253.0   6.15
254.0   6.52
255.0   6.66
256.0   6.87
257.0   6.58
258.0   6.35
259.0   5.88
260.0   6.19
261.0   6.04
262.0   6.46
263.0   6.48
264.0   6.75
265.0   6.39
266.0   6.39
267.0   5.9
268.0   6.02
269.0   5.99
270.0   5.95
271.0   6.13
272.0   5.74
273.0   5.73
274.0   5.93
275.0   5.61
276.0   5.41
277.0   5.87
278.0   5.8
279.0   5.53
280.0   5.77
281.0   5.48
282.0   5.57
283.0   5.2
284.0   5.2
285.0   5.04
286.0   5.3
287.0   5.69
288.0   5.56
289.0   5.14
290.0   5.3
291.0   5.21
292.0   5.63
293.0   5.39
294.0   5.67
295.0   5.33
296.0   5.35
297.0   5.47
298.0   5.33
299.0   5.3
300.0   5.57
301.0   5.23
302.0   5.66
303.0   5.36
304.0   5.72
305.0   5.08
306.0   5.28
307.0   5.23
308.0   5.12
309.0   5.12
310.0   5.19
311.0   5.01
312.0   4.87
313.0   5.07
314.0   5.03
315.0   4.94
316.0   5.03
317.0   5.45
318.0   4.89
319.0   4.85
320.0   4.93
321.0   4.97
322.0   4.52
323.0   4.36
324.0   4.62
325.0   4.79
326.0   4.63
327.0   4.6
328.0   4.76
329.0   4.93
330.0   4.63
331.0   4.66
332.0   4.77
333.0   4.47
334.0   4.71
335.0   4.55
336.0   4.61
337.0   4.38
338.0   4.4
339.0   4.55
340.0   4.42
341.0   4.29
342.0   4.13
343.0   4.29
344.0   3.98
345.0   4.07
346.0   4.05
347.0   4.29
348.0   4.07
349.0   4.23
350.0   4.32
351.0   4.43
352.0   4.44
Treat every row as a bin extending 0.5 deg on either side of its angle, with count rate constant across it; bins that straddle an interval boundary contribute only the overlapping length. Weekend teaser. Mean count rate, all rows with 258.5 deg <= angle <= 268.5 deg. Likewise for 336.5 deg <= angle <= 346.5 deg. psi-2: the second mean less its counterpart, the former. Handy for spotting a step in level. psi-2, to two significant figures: -2.0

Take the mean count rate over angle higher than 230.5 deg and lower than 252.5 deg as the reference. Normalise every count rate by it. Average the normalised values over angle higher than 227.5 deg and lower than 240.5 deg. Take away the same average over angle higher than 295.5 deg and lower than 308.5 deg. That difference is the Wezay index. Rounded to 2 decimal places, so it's 0.11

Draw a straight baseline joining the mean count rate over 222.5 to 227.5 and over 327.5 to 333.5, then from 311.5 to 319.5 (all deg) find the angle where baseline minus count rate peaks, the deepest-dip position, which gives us 312.0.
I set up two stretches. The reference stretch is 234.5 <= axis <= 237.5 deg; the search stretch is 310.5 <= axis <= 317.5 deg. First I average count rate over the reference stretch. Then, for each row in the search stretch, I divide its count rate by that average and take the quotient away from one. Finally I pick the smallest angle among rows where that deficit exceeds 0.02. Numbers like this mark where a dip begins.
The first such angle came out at 311.0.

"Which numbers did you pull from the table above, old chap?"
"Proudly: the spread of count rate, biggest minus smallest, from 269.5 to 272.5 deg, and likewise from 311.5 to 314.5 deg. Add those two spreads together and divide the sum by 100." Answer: 0.0059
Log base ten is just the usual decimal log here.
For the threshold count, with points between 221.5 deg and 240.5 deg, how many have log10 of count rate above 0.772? 11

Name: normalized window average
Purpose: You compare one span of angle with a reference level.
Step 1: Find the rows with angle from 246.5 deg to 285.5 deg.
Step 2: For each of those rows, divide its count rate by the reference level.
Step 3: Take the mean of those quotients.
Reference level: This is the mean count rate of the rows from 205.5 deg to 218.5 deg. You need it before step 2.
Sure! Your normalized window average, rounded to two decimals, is 1.01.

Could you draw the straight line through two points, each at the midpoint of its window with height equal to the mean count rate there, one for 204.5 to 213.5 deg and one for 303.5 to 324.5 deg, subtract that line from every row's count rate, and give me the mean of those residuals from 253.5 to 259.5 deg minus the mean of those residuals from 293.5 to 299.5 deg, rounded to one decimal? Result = 0.8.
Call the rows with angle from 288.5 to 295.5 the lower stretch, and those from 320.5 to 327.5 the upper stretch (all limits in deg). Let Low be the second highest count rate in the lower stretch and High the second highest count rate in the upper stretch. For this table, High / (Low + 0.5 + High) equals 0.44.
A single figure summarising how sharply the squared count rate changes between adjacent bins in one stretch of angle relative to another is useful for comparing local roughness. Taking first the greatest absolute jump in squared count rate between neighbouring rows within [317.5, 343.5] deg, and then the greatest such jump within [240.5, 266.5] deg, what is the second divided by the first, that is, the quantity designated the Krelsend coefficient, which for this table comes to 1.35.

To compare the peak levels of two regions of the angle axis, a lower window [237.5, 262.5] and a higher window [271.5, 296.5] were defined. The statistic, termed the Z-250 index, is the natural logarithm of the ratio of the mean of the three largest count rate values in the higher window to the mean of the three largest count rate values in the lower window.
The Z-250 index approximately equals -0.14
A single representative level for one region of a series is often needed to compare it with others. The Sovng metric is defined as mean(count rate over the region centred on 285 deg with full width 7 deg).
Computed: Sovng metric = 5.4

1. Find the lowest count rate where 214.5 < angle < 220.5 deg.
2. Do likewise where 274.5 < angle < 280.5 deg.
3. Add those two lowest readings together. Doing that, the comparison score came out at 11.5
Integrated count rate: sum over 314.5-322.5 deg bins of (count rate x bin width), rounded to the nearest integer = 40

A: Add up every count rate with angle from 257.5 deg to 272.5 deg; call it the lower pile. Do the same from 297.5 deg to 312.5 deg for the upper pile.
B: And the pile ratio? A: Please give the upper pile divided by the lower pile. 0.85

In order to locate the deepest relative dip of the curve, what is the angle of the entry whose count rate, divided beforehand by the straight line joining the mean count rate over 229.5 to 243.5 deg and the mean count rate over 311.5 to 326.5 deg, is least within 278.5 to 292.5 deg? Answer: 285.0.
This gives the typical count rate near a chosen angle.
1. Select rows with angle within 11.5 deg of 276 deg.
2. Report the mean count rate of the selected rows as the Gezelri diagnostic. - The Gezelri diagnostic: 5.7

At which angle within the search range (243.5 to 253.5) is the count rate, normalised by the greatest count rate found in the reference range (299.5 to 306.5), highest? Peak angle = 244.0 deg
